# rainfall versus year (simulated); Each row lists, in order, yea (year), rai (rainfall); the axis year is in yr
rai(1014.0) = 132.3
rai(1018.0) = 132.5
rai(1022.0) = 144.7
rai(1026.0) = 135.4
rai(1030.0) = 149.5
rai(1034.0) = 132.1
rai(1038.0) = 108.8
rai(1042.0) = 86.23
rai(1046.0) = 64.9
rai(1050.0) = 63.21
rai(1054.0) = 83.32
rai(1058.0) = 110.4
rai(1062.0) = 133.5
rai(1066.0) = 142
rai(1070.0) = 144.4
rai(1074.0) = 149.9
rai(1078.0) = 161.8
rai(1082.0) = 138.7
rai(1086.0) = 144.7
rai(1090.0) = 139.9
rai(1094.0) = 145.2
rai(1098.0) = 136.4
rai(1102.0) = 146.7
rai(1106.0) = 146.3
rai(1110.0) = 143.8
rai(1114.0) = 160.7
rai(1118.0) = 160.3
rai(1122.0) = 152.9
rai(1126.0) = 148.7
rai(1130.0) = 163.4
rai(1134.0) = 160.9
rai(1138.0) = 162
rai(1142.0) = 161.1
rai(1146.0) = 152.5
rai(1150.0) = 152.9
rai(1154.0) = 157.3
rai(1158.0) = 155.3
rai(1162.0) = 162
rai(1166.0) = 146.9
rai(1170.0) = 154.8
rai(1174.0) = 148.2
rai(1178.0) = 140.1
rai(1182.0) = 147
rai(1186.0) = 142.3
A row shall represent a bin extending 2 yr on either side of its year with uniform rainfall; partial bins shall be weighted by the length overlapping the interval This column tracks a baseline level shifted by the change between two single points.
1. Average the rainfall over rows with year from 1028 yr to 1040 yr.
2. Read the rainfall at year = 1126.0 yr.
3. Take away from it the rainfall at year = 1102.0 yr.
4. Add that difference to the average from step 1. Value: 132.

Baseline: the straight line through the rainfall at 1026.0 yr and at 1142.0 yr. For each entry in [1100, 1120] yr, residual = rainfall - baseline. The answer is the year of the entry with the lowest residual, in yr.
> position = 1110.0 yr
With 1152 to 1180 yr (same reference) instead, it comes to 1178.0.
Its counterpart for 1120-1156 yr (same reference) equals 1150.0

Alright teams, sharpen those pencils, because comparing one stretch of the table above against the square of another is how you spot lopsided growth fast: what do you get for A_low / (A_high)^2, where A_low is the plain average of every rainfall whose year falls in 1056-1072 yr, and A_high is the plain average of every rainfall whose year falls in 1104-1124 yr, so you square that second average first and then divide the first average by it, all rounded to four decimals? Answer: 0.0057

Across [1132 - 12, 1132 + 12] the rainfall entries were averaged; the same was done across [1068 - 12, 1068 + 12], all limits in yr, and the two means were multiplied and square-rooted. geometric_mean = 149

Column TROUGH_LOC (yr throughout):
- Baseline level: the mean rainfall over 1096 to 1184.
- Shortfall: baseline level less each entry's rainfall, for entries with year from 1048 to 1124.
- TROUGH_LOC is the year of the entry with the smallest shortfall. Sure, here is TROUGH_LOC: 1078.0 yr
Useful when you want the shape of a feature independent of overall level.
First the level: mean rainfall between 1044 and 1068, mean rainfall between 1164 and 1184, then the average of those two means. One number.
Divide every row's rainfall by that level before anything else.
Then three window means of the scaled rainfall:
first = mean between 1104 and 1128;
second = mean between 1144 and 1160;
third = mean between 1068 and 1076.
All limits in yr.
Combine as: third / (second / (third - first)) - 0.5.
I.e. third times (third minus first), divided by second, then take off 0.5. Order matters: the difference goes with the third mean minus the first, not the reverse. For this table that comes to -0.54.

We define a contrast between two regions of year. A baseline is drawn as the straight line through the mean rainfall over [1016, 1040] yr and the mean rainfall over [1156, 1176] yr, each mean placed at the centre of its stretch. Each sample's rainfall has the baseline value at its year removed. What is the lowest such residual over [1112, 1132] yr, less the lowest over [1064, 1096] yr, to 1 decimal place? 3.7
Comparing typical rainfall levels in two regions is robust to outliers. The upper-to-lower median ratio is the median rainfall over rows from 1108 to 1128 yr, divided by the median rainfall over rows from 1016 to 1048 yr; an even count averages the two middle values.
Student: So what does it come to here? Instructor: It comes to 1.16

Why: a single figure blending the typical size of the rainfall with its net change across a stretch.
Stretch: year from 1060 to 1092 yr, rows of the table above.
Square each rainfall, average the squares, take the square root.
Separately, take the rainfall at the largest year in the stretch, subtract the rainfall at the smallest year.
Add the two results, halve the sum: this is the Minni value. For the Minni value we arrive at 75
